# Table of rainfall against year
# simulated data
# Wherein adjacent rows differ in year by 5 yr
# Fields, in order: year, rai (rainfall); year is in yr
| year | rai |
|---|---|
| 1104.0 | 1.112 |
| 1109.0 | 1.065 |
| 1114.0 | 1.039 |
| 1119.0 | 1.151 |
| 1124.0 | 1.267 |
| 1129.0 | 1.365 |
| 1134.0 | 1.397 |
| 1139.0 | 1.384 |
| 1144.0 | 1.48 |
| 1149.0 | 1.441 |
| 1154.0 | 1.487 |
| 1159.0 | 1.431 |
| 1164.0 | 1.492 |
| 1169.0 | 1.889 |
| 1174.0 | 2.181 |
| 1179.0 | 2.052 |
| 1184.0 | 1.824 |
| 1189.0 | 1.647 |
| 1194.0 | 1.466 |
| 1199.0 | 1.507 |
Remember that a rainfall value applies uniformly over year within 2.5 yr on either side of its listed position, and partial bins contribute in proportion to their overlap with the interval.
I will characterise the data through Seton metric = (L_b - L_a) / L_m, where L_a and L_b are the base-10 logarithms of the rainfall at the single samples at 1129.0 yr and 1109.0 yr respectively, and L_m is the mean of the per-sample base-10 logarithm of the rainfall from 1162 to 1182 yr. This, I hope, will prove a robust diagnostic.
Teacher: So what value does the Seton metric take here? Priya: -0.39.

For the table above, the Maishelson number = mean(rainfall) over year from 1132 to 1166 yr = 1.44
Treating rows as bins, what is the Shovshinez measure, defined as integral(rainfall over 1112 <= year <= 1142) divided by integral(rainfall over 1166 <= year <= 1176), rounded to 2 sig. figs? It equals 1.9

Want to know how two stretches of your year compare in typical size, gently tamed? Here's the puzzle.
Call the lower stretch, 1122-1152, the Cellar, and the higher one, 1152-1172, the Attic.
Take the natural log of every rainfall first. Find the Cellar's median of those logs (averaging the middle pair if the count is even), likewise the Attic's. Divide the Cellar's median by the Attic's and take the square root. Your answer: 0.91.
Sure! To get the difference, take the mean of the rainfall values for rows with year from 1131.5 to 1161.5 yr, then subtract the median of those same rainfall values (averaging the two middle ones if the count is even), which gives 0.001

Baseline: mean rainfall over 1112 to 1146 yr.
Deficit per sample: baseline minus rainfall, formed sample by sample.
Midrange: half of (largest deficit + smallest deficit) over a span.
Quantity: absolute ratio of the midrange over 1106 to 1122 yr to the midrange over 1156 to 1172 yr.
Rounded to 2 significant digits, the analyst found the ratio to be 0.56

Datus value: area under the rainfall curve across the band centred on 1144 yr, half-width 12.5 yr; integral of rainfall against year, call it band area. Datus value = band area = 36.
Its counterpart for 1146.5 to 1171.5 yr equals 39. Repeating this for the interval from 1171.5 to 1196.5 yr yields 46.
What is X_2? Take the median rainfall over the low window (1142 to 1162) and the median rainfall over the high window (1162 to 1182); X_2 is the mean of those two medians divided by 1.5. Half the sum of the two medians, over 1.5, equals 1.14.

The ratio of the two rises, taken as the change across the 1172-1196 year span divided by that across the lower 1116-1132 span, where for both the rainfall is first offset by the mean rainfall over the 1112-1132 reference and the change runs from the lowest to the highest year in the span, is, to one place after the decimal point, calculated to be -3.3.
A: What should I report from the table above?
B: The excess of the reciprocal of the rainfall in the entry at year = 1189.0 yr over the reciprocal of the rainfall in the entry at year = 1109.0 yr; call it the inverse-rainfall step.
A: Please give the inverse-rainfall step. -0.33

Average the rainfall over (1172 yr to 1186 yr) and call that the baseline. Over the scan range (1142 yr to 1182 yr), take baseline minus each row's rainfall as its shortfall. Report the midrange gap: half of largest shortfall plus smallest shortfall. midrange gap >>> 0.21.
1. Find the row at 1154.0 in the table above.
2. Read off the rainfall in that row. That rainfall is 1.487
